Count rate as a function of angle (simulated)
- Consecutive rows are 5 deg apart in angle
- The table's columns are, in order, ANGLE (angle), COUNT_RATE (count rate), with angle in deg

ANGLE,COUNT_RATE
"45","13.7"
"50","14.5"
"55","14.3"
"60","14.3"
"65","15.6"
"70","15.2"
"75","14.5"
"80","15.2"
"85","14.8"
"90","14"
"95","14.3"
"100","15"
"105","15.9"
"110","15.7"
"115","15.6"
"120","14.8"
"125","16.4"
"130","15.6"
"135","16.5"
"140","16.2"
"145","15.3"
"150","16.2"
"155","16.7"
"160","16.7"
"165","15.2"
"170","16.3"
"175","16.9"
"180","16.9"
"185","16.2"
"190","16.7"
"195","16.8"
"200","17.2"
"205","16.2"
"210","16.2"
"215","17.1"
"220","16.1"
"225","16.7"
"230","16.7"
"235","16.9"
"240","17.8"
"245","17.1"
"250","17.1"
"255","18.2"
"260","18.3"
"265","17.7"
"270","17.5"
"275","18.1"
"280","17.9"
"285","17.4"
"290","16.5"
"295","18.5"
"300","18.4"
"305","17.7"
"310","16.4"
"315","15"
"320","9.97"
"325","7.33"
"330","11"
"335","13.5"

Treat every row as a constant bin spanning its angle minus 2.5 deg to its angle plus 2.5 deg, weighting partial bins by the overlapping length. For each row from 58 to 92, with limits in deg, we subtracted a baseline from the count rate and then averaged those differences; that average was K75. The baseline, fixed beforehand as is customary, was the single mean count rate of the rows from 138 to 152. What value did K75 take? -1.1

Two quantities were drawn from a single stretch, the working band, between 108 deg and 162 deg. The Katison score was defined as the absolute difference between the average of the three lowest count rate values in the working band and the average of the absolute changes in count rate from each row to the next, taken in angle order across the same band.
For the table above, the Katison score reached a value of 14.6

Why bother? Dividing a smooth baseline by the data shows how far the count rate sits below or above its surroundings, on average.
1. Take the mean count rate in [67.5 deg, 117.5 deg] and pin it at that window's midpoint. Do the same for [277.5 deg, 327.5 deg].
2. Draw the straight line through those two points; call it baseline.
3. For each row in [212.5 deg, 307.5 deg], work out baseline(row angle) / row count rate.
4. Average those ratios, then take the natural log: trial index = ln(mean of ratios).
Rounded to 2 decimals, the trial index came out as -0.12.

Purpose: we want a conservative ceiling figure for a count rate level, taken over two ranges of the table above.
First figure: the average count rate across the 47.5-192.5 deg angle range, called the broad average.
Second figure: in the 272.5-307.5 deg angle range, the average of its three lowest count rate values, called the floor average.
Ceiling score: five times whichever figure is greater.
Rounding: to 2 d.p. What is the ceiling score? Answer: 86.00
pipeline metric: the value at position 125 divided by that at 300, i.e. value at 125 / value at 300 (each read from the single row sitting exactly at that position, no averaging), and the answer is 0.89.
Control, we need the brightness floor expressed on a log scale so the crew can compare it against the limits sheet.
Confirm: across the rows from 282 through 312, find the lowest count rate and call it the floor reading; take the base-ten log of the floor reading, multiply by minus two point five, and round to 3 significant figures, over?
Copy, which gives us -3.04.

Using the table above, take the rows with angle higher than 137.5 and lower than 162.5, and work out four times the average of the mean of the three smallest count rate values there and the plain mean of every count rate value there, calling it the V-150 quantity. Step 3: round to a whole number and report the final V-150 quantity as 64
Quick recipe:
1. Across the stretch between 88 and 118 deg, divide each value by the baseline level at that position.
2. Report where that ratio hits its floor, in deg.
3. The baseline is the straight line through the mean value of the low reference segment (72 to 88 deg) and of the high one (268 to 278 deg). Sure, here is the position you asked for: 90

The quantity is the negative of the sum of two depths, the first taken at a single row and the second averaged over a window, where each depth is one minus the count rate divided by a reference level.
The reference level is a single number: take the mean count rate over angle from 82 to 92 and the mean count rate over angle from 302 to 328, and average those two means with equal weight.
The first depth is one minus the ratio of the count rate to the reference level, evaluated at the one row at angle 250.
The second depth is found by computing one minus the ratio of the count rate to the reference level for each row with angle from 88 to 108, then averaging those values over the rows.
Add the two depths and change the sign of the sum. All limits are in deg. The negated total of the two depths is 0.30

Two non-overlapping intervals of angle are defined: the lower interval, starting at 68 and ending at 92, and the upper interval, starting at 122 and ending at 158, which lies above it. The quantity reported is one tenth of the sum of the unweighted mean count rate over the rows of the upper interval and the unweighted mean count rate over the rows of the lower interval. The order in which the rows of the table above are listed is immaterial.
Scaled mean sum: 3.09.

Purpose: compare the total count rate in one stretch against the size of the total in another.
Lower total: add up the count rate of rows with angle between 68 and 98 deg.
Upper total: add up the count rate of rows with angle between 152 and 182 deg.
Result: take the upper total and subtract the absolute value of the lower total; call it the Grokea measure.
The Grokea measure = 11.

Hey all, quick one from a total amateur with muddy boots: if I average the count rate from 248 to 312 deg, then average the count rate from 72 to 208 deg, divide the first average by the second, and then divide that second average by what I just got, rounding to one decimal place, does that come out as 14.2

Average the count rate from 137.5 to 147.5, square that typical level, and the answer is 248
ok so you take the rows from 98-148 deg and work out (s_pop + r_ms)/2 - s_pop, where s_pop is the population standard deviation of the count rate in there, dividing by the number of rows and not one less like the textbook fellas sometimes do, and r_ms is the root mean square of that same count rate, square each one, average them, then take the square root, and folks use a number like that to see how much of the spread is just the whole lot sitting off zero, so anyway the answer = 7.6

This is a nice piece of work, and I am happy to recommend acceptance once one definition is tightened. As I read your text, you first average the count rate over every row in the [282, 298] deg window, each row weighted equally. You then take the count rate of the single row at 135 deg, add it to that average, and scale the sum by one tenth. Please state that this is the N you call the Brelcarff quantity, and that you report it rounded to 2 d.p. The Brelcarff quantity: 3.40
